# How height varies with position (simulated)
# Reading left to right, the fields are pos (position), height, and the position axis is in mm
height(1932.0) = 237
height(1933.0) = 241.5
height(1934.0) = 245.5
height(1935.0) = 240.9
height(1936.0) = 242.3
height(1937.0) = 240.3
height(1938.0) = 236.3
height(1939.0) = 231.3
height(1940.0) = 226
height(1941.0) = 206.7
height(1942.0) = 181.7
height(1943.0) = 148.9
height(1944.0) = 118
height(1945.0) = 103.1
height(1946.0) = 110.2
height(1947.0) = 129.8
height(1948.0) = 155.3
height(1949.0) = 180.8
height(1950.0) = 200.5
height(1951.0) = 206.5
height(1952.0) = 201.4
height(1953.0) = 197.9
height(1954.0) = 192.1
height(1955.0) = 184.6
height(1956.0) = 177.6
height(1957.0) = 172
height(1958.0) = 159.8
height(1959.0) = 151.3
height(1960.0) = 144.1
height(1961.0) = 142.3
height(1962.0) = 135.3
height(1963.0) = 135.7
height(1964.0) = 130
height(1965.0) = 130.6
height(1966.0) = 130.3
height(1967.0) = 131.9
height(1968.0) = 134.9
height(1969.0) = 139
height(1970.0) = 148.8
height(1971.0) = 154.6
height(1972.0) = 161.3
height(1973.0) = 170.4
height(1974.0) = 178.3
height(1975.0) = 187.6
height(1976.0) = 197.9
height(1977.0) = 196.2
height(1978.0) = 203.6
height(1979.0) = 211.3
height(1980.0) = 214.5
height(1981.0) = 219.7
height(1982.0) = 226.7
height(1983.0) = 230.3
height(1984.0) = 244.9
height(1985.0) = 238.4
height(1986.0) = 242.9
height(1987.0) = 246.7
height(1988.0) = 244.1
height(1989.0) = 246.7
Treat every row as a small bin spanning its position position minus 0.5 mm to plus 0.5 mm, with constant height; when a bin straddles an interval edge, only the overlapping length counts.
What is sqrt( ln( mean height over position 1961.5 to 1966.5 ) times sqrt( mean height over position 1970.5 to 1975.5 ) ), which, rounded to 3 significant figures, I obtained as 7.99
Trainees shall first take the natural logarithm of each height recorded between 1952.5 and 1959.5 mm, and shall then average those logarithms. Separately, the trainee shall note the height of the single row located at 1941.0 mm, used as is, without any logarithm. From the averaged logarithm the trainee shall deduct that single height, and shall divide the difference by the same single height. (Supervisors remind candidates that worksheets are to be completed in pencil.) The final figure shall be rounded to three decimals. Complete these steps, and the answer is -0.975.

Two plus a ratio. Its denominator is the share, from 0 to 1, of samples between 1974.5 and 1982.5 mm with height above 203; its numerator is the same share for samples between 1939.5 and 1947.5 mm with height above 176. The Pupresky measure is 2.6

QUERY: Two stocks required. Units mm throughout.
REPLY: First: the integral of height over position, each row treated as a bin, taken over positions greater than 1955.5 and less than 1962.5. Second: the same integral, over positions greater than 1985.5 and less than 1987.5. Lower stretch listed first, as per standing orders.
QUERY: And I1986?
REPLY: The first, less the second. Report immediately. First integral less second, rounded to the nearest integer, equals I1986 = 593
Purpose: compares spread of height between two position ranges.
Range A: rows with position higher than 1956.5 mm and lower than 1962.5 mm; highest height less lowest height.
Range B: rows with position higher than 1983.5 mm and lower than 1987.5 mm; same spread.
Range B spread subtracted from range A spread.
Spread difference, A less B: 28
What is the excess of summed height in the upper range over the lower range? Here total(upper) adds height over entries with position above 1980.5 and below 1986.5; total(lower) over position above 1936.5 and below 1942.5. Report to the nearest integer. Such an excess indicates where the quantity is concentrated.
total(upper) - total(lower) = 81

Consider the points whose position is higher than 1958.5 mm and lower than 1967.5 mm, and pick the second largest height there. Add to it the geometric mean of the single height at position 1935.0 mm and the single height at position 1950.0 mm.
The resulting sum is 364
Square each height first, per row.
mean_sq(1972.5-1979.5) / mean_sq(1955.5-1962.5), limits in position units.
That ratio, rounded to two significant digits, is 1.5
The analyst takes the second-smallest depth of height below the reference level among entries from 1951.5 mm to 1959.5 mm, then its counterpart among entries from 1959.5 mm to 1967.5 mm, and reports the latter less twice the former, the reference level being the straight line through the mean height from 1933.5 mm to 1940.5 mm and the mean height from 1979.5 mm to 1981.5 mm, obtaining 20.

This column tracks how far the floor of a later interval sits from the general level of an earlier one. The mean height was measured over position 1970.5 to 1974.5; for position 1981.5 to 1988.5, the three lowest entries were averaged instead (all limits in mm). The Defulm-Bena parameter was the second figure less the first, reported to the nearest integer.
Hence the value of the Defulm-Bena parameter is 66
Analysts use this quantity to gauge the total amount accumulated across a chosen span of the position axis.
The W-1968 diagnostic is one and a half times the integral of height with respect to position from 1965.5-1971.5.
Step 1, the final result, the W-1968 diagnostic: 1259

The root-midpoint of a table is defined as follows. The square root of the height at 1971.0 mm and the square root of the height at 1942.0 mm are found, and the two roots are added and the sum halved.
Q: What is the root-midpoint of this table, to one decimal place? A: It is 13.0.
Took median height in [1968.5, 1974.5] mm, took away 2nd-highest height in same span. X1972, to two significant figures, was -12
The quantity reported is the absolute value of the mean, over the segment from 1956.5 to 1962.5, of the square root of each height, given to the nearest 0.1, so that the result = 12.3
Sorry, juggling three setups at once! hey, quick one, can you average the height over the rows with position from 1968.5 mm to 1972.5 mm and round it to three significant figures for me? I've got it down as 151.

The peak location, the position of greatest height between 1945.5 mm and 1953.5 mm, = 1951.0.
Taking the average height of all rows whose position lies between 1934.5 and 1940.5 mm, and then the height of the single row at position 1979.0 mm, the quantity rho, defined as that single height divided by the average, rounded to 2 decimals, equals 0.89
